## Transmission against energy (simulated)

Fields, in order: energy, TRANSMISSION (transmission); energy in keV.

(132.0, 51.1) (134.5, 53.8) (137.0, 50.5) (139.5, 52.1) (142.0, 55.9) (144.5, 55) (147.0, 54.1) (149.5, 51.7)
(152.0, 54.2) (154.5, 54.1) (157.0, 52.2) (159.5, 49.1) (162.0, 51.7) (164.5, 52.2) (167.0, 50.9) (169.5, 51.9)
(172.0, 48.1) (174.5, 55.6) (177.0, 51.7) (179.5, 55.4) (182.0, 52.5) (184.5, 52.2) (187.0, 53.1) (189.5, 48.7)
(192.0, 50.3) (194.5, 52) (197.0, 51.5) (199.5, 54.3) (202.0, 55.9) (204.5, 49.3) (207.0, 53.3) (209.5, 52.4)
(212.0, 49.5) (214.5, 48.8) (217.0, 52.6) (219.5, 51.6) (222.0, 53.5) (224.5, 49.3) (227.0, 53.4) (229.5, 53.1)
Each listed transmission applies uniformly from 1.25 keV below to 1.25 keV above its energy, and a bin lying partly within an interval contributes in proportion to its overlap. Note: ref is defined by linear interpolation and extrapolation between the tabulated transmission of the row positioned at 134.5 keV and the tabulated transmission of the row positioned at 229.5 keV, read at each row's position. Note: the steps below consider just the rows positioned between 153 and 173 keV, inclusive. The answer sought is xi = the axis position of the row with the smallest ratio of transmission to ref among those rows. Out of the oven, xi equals 172.0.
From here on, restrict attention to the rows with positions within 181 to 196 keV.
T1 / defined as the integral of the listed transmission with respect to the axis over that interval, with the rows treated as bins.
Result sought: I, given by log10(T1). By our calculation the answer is 2.89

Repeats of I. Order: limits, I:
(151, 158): 2.57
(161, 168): 2.56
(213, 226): 2.82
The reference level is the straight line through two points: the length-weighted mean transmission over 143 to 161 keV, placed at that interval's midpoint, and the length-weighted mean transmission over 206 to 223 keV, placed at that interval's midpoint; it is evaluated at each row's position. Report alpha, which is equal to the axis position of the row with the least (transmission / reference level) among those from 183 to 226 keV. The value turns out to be 189.5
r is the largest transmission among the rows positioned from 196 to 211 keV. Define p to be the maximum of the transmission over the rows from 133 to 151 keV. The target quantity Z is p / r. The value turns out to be 1.00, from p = 55.9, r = 55.9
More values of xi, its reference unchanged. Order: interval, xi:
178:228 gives 189.5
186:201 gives 189.5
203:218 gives 214.5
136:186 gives 172.0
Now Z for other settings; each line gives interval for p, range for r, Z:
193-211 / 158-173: 1.07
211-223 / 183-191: 1.01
